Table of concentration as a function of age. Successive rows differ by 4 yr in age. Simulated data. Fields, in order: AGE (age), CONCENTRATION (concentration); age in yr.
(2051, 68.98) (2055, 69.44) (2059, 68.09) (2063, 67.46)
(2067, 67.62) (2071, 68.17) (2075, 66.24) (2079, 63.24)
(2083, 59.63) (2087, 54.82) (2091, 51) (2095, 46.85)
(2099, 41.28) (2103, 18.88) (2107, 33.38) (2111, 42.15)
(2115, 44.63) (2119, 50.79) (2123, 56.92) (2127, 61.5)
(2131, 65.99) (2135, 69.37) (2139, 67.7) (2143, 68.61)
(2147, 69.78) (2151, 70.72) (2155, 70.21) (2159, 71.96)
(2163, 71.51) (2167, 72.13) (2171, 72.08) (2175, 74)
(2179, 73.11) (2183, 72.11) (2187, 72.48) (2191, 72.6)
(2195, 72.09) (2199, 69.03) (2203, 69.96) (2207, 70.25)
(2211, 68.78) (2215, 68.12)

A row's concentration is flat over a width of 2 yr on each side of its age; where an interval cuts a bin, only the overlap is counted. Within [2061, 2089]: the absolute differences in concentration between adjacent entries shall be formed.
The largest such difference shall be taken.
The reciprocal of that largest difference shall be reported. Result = 0.21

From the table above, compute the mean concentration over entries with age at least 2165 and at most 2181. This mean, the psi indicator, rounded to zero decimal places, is 73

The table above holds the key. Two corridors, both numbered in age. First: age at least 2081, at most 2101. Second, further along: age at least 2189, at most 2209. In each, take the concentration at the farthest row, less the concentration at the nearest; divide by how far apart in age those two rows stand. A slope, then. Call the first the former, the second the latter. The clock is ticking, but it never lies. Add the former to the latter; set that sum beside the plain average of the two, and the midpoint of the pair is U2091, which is -1.0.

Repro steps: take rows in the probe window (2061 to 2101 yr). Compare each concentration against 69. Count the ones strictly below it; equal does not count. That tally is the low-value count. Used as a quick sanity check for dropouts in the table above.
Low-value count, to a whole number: 10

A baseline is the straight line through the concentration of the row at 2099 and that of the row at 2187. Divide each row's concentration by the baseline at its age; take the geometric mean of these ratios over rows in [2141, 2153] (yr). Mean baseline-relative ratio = 1.20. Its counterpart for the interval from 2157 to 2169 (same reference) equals 1.12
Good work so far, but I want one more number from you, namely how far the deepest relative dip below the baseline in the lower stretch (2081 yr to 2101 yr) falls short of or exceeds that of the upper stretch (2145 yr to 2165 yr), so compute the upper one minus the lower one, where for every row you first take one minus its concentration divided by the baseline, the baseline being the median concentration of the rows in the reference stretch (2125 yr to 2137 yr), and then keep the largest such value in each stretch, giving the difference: -0.4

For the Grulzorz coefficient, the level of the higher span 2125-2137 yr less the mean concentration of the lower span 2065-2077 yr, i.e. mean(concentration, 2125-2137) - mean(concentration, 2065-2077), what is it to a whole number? -2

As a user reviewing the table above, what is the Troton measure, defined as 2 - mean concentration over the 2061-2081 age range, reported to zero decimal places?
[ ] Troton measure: -65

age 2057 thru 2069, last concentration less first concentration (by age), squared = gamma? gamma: 0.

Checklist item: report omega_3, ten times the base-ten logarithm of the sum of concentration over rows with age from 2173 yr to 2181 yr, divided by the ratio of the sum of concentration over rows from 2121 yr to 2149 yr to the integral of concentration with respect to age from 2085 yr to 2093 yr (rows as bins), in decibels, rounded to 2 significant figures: 21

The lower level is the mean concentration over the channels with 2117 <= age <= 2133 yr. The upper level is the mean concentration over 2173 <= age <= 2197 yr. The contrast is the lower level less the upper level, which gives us -14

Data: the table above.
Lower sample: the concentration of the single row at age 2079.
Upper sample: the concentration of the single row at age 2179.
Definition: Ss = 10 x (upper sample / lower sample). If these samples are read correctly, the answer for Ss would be 11.6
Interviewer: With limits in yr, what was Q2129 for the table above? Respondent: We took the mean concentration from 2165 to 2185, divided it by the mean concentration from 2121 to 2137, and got 1.1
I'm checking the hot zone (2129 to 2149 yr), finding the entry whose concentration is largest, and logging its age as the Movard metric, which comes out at 2147 yr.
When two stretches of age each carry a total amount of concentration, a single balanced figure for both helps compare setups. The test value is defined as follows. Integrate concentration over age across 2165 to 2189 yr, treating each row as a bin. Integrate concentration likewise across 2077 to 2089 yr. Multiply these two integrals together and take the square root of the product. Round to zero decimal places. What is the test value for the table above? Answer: 1113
